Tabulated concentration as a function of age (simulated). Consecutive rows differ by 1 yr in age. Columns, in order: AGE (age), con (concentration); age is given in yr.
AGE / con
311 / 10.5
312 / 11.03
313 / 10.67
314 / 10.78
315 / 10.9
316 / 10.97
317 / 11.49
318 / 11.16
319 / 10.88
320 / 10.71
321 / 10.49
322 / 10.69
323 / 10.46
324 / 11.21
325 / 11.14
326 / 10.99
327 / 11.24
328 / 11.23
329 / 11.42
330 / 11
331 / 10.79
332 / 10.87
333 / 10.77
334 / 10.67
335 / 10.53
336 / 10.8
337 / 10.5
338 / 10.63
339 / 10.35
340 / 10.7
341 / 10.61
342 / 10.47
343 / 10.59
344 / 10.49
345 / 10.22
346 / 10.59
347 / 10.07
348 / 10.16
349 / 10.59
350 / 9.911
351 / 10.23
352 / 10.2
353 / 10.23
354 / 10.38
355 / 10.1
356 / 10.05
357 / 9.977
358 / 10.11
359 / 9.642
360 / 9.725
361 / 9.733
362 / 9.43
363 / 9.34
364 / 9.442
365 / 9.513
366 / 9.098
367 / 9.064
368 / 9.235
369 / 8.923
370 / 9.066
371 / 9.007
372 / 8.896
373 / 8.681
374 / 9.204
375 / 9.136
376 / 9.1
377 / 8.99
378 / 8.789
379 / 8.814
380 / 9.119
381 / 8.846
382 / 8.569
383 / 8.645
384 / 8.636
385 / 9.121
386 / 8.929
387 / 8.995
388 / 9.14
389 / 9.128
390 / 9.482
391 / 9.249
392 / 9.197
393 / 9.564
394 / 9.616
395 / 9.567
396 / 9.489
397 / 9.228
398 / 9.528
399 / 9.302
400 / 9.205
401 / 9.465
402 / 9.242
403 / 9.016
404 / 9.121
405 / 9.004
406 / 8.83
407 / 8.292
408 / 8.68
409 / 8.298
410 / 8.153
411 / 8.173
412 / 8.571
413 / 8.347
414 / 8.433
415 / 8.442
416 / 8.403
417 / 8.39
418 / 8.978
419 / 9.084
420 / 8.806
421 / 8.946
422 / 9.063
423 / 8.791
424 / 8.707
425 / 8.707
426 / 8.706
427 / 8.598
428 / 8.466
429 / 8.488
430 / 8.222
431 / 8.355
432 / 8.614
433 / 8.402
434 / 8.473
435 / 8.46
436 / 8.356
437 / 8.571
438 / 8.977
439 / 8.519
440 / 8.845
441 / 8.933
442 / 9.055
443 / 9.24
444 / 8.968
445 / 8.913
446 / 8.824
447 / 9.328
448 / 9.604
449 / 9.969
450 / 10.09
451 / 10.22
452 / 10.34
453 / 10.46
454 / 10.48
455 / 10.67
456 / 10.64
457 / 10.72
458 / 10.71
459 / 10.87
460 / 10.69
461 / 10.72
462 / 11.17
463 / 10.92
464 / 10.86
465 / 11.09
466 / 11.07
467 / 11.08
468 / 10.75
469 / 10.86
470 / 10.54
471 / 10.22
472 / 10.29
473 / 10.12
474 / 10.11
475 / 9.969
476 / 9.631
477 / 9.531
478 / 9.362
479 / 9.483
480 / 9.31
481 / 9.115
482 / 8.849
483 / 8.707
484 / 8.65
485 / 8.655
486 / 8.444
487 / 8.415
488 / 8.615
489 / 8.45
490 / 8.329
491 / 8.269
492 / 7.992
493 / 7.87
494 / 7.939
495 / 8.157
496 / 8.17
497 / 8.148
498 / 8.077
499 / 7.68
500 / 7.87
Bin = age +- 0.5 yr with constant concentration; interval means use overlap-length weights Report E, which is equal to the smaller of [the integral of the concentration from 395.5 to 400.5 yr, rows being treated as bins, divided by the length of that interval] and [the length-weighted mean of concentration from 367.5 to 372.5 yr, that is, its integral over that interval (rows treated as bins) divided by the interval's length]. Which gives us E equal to 9.0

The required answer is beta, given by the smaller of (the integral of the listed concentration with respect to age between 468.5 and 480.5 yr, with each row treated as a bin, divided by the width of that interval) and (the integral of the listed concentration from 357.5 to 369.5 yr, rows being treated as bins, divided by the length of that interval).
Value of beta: 9.4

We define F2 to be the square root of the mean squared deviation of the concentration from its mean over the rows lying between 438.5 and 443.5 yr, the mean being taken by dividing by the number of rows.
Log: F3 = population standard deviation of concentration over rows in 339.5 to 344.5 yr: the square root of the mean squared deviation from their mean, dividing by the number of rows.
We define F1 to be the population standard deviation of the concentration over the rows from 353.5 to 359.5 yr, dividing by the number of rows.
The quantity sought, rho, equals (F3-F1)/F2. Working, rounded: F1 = 0.22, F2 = 0.24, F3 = 0.084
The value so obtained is -0.6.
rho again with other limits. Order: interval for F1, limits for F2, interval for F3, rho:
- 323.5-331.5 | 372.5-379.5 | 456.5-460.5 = -0.6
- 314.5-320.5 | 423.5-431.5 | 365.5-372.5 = -0.8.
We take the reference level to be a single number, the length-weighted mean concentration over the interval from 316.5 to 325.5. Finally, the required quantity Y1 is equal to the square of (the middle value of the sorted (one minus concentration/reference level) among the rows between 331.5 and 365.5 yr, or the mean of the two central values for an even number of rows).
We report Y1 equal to 0.004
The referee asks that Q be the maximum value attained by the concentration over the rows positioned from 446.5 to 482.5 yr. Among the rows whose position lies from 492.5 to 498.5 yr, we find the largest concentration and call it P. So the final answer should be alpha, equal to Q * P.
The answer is 91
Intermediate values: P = 8.17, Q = 11.17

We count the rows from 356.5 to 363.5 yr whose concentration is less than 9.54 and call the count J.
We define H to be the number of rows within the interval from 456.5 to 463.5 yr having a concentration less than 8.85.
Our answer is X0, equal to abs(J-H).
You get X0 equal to 2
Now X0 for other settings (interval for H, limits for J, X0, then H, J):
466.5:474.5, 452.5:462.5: 0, 0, 0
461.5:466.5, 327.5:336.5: 0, 0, 0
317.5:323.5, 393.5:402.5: 7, 0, 7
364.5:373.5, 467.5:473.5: 1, 1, 0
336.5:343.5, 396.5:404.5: 8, 0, 8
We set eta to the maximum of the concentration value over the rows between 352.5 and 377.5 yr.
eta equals 10.38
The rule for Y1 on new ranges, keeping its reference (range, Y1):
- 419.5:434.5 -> 0.044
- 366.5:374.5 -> 0.030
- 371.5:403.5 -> 0.027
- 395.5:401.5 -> 0.020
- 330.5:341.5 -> 0.001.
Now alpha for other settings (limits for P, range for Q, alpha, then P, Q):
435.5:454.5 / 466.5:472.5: 116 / 10.48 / 11.08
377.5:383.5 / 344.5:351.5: 97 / 9.119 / 10.59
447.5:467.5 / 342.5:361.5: 118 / 11.17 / 10.59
